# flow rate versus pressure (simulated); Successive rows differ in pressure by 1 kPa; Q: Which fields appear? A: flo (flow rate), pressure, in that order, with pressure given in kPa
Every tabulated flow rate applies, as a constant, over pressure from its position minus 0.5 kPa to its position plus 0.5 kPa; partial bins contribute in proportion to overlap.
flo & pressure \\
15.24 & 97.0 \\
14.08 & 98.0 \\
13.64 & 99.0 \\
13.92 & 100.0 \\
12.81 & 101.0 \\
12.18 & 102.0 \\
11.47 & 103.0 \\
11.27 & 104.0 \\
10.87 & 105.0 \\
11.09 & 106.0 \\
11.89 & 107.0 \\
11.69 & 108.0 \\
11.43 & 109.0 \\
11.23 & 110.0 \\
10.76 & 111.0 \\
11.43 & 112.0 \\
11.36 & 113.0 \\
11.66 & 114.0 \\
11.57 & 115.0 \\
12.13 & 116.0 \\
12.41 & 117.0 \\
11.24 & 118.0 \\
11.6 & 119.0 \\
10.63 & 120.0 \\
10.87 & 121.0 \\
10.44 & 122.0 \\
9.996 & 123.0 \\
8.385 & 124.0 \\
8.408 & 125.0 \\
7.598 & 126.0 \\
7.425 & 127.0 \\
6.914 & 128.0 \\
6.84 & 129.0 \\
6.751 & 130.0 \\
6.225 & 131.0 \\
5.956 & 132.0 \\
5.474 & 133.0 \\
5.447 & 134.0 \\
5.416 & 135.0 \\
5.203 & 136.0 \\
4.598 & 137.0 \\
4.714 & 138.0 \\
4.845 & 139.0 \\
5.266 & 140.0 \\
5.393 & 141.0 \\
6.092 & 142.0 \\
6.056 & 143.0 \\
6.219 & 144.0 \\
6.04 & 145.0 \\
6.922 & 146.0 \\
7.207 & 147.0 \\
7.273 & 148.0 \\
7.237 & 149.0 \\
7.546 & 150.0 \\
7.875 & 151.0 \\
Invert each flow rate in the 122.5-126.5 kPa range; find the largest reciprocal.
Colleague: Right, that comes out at 0.13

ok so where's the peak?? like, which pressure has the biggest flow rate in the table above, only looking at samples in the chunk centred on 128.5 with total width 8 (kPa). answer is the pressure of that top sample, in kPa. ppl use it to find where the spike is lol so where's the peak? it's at 125.0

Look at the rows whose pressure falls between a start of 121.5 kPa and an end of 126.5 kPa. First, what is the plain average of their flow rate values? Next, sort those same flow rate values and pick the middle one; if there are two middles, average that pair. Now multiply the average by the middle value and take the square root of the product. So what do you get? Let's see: 8.7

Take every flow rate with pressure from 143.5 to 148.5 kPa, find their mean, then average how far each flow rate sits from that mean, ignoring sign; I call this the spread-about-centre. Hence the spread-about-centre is 0.48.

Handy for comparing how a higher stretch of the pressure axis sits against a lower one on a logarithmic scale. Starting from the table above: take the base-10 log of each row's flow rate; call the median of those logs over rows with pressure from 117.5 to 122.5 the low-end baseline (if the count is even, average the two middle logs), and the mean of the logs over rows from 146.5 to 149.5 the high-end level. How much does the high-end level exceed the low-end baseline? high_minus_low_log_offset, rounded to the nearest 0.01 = -0.18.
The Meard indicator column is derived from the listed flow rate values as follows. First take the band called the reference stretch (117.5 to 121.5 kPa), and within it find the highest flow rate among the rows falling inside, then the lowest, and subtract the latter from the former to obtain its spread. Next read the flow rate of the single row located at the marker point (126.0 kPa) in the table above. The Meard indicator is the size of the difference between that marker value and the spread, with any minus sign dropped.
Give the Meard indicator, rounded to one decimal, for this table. 6.6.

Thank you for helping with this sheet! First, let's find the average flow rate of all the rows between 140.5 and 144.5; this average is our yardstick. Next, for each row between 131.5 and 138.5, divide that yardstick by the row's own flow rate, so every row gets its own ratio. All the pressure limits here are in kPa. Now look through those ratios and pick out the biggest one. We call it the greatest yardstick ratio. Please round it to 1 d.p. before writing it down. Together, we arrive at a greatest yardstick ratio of 1.3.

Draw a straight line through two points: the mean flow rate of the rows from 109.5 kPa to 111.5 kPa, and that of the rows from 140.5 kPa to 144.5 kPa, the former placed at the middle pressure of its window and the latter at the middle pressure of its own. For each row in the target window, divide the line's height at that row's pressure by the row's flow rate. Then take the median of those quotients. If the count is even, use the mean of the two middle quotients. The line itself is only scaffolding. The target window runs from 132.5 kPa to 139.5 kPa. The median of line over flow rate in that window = 1.3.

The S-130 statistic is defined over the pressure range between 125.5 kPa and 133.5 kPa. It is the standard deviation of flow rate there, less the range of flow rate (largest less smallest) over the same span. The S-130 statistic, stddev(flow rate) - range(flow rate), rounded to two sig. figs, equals -1.4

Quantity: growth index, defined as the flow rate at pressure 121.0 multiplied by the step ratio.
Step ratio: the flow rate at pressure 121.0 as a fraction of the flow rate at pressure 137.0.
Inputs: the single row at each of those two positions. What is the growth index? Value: 26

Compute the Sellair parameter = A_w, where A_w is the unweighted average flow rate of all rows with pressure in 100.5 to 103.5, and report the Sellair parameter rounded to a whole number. 12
